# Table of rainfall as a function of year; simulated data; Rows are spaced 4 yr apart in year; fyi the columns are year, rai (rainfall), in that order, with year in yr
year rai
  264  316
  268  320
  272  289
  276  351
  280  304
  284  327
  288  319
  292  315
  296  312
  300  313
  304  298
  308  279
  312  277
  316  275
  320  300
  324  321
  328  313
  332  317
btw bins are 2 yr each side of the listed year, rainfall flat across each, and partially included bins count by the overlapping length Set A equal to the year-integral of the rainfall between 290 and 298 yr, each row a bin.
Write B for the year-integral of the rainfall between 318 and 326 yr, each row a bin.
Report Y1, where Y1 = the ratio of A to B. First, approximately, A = 2508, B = 2484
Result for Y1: 1.01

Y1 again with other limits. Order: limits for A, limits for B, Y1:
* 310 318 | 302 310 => 0.96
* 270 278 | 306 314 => 1.15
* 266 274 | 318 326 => 0.98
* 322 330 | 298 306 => 1.04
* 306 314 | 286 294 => 0.88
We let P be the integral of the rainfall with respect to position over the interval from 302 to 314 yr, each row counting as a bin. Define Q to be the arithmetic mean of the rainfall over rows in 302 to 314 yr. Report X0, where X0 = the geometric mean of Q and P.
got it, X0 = 986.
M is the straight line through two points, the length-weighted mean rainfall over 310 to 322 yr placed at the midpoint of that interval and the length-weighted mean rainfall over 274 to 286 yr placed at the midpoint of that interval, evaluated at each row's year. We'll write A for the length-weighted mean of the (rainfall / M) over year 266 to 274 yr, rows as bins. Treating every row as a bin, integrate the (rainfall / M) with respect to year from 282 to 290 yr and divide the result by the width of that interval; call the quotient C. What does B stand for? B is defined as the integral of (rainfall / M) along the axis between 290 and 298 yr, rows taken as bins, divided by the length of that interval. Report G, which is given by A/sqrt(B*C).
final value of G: 0.89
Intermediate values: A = 0.897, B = 1.01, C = 1.01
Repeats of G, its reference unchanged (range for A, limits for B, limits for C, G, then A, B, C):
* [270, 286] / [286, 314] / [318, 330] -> 0.91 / 0.964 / 0.99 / 1.14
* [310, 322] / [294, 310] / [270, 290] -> 1.02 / 1.001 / 1.00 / 0.97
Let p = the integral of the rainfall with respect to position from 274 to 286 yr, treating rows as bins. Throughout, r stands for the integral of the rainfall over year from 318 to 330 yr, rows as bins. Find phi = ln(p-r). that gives 5.3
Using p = 3928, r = 3736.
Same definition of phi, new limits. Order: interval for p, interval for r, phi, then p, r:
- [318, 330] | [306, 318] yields 6.0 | 3736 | 3324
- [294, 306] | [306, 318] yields 5.9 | 3692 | 3324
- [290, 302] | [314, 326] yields 5.2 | 3760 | 3584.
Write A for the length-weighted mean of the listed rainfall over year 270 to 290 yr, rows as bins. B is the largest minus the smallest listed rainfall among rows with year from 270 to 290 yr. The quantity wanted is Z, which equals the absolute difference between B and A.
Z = 256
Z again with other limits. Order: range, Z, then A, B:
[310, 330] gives 251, 297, 46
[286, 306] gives 290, 311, 21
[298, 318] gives 250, 288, 38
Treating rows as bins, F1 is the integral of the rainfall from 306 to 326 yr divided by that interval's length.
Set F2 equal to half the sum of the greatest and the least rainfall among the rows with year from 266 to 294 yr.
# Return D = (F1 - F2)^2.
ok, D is 876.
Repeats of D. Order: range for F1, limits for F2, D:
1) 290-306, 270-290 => 110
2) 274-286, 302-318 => 1667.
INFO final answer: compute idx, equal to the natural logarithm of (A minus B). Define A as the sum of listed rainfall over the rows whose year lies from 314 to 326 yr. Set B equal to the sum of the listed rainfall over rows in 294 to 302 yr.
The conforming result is 5.6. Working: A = 896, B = 625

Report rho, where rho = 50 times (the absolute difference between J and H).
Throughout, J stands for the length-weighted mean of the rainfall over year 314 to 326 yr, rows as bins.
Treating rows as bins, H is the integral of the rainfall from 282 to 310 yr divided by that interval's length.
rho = 517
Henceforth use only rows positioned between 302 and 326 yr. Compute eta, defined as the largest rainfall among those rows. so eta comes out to 321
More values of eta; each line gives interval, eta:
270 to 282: 351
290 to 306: 315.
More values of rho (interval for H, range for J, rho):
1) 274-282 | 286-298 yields 608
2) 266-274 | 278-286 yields 550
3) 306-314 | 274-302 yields 2107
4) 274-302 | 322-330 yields 157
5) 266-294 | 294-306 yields 510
